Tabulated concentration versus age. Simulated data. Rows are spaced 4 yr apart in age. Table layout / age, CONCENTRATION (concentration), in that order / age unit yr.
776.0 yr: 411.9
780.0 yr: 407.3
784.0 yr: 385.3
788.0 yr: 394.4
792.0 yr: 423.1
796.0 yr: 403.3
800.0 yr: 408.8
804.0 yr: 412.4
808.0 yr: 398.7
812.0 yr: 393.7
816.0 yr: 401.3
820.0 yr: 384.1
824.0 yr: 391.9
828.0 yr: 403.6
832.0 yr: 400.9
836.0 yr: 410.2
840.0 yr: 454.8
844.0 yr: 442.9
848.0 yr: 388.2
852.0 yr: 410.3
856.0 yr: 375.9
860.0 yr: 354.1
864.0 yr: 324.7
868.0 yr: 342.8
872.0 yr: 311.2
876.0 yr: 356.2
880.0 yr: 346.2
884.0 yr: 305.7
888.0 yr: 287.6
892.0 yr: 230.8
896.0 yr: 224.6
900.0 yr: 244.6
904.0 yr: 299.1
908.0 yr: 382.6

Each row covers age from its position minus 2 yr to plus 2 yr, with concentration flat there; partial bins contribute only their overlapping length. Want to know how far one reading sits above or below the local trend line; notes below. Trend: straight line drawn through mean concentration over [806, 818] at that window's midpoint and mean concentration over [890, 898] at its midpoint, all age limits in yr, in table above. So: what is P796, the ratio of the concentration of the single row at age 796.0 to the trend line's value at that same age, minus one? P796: -0.1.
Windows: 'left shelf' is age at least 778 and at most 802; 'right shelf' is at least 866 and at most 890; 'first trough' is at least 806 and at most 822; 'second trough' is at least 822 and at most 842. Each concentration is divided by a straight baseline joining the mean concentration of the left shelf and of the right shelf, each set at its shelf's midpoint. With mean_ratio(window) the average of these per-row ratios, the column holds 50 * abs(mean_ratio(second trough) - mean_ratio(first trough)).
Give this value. 5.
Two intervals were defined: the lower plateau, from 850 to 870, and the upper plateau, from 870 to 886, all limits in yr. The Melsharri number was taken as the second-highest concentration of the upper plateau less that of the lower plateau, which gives -30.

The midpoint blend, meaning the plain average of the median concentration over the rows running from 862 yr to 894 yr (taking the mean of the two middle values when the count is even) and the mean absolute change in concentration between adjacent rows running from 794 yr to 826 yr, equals 163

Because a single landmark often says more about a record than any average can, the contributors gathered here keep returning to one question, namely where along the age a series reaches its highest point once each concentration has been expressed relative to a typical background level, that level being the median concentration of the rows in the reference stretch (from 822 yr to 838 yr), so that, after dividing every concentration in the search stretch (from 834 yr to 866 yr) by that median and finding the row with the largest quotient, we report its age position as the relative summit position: 840.0 yr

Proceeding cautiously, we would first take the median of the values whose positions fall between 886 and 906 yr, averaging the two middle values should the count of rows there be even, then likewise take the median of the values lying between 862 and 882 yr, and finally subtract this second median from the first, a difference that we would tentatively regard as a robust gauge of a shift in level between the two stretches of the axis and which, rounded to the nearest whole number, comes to -98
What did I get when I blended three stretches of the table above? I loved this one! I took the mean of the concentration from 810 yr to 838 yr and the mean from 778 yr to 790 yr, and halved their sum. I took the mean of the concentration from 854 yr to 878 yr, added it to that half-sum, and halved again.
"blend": 370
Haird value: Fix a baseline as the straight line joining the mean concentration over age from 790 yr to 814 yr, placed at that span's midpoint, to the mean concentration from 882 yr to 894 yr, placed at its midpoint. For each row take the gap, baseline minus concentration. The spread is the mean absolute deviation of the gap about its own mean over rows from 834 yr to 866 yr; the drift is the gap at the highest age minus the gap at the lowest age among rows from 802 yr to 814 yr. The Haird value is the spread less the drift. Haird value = 19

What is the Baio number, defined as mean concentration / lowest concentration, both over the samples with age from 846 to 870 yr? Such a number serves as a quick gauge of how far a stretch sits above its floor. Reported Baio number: 1.13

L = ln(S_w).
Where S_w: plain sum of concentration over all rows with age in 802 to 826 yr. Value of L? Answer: 7.78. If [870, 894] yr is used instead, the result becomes 7.52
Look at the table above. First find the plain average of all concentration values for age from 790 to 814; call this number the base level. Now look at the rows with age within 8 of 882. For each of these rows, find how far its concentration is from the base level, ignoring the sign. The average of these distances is 83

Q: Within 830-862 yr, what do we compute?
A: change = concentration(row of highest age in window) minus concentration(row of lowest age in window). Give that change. -47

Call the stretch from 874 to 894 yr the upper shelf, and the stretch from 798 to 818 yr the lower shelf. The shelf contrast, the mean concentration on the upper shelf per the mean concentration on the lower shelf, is 0.76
